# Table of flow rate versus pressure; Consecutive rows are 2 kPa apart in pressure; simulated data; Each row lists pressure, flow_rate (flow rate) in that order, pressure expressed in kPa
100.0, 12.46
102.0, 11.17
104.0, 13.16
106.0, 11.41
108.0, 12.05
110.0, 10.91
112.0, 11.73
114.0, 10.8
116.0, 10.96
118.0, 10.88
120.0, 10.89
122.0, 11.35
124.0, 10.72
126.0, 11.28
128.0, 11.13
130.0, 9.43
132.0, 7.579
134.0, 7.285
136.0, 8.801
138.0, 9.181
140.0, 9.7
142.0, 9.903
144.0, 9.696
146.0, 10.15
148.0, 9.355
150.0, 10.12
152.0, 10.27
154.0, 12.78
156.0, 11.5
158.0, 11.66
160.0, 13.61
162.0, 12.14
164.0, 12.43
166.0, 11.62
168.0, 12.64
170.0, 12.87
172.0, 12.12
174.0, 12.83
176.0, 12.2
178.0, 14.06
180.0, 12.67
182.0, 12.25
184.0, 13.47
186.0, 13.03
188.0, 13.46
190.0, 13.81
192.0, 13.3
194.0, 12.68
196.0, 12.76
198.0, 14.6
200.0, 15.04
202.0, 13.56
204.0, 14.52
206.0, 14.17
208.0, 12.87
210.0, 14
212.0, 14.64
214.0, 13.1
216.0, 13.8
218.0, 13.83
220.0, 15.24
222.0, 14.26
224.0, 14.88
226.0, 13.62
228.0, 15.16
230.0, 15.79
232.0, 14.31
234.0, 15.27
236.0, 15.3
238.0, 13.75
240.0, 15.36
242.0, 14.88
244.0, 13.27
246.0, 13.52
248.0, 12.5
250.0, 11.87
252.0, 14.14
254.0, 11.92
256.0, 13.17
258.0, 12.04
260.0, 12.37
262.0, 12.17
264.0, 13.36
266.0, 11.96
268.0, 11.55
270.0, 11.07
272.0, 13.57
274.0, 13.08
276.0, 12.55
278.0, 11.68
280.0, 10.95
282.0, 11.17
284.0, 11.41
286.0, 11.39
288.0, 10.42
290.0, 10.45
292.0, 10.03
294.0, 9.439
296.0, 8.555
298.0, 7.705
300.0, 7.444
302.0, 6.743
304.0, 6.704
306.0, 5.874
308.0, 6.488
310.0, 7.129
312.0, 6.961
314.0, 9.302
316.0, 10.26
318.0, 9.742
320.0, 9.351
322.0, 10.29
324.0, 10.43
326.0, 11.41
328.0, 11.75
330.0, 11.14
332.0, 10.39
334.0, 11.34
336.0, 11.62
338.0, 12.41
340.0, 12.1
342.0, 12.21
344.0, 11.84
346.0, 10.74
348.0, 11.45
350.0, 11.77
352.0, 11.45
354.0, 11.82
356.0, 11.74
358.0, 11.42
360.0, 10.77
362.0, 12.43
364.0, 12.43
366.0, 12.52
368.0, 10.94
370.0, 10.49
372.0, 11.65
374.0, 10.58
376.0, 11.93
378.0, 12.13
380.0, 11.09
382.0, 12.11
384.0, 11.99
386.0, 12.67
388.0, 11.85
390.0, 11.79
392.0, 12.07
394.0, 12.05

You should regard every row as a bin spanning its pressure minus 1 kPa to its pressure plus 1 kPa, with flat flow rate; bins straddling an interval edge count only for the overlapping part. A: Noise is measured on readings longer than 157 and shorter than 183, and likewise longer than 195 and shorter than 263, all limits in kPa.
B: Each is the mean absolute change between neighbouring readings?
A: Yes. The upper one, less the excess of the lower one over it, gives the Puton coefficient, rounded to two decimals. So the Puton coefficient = 1.09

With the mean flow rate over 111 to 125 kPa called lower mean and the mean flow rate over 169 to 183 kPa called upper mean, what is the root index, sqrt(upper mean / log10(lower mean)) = 3.49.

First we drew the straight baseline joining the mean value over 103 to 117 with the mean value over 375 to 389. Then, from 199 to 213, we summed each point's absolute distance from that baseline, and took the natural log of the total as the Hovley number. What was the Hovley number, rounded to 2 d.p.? 2.82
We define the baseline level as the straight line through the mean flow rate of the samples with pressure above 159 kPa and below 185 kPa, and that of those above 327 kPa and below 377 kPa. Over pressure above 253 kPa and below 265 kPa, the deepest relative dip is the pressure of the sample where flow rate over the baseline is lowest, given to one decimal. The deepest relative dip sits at 254.0 kPa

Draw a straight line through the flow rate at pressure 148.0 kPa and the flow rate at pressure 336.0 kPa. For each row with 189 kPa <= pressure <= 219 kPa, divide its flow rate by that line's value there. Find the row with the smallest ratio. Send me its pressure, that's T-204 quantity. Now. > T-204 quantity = 208.0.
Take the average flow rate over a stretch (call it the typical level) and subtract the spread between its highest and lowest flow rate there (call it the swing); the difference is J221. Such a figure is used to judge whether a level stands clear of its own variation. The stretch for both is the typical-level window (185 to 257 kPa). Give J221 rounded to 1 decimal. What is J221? 10.0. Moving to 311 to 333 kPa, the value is 5.3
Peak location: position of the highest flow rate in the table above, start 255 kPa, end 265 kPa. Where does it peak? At 264.0 kPa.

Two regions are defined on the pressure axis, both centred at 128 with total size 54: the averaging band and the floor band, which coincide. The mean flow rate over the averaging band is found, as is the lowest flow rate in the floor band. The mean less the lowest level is 3.2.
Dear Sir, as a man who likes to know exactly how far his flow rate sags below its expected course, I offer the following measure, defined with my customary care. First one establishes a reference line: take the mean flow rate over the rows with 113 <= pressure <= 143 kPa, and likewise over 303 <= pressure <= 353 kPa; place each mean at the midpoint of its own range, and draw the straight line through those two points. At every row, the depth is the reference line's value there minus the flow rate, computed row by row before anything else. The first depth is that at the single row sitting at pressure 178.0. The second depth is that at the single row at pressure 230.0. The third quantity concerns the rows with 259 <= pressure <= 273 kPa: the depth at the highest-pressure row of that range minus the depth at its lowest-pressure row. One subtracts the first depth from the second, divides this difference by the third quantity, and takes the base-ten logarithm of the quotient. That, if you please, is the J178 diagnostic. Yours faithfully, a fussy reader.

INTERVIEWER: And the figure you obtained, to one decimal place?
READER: 0.2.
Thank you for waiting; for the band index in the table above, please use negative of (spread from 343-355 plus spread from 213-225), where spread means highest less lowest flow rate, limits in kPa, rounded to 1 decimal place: -3.2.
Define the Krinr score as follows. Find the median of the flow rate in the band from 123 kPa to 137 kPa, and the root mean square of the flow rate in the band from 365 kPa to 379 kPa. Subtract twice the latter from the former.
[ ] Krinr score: -13.5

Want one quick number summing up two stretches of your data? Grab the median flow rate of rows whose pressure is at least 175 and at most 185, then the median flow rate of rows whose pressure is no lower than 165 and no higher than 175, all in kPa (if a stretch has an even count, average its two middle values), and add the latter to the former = 25.3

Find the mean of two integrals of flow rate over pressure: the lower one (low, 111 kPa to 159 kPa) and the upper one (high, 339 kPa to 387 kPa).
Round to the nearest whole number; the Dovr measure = 527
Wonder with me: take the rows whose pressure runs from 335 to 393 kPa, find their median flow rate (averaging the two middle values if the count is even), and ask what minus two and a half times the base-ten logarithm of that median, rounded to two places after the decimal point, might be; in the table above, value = -2.68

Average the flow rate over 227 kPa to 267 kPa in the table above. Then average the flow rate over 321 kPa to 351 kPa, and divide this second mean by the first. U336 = 0.84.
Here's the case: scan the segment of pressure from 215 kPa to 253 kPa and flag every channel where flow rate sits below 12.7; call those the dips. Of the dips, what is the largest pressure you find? 250.0 kPa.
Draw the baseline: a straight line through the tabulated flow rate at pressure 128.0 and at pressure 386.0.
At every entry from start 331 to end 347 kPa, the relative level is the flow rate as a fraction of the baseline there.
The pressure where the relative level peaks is 338.0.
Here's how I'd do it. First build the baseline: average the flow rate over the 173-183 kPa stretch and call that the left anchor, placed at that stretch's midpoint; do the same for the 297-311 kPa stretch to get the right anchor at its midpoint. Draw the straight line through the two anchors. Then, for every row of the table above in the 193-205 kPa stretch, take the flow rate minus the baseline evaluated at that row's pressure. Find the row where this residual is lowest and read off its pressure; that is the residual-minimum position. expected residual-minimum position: 194.0 kPa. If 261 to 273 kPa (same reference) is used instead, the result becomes 270.0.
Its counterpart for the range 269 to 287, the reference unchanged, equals 270.0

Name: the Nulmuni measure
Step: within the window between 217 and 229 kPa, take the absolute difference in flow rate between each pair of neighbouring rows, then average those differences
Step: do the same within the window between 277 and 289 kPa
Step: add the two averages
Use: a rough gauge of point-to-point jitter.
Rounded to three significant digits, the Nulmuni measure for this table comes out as 1.60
